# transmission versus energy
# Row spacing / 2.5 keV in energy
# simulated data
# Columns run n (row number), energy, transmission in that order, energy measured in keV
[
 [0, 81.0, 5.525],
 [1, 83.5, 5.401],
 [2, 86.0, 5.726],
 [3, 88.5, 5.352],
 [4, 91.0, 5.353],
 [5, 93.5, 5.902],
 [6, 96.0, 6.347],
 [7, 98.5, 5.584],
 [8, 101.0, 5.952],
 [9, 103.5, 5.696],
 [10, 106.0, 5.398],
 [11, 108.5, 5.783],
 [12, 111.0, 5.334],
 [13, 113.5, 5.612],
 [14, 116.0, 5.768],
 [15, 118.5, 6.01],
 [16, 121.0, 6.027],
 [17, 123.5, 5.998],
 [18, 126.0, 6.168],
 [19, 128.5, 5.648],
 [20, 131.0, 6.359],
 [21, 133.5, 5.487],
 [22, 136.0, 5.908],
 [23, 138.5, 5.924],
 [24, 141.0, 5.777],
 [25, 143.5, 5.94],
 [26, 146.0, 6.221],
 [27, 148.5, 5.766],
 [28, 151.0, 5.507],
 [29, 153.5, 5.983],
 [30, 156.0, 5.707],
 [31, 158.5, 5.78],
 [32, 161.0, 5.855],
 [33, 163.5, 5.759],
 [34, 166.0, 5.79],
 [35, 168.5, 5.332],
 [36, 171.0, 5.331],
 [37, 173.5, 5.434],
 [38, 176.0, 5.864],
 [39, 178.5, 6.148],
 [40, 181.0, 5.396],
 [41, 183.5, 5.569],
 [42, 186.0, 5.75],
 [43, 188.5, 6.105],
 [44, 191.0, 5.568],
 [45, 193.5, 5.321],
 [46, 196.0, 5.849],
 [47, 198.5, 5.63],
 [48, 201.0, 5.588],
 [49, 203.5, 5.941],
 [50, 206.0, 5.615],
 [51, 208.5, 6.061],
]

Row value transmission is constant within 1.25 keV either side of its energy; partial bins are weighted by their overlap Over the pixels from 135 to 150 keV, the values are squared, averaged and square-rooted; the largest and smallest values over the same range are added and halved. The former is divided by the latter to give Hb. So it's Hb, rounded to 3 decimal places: 0.988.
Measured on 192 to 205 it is 1.007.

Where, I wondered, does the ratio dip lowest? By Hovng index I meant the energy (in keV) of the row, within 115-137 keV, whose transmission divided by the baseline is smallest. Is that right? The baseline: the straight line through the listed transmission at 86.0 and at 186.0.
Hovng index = 133.5 keV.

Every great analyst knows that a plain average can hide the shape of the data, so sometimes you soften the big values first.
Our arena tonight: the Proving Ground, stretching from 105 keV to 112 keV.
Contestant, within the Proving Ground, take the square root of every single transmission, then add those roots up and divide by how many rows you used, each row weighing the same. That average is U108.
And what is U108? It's 2.35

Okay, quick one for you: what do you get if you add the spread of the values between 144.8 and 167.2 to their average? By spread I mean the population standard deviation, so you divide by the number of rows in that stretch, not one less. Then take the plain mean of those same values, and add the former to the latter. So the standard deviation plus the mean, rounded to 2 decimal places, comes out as 6.00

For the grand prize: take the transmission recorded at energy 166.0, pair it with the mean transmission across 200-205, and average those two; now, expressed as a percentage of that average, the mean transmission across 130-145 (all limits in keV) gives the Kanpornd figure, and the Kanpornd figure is 102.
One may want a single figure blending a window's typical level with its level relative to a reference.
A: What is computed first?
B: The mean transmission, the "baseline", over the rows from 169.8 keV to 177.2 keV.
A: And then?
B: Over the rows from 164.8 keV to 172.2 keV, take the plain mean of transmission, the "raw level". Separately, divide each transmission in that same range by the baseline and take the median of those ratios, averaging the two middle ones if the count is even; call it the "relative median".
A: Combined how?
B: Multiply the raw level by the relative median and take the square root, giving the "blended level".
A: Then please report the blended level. 2.30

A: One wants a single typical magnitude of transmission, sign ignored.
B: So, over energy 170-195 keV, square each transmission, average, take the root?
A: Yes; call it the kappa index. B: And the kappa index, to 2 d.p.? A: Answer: 5.66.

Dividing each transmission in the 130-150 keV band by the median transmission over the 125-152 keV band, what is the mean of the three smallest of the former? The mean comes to 0.961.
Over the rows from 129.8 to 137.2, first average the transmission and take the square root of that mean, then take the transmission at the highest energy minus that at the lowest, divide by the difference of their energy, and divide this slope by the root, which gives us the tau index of -0.04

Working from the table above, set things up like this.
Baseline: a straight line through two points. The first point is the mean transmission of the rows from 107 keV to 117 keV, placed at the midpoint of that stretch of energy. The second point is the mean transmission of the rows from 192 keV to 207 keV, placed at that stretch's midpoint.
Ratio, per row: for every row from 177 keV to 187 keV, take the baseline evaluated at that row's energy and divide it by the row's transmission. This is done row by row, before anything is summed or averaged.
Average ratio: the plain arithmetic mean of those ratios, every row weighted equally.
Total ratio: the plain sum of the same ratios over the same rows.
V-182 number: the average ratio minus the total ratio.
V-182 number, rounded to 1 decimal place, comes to -3.0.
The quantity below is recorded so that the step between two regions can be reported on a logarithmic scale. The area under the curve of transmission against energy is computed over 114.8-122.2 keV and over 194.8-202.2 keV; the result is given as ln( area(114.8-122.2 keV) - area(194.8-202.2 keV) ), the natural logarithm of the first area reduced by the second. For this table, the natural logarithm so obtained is 0.6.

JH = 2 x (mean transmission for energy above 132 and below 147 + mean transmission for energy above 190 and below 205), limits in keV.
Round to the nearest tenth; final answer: 23.1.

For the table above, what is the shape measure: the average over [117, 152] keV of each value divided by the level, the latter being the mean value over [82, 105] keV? 1.04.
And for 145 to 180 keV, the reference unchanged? 1.01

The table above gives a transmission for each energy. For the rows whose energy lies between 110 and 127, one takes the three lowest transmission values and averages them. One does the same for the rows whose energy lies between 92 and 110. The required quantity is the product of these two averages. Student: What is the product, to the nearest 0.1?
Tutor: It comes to 31.0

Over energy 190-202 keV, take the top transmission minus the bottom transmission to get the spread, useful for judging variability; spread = 0.53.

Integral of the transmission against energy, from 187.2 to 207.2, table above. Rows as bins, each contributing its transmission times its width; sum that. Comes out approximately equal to 114.0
